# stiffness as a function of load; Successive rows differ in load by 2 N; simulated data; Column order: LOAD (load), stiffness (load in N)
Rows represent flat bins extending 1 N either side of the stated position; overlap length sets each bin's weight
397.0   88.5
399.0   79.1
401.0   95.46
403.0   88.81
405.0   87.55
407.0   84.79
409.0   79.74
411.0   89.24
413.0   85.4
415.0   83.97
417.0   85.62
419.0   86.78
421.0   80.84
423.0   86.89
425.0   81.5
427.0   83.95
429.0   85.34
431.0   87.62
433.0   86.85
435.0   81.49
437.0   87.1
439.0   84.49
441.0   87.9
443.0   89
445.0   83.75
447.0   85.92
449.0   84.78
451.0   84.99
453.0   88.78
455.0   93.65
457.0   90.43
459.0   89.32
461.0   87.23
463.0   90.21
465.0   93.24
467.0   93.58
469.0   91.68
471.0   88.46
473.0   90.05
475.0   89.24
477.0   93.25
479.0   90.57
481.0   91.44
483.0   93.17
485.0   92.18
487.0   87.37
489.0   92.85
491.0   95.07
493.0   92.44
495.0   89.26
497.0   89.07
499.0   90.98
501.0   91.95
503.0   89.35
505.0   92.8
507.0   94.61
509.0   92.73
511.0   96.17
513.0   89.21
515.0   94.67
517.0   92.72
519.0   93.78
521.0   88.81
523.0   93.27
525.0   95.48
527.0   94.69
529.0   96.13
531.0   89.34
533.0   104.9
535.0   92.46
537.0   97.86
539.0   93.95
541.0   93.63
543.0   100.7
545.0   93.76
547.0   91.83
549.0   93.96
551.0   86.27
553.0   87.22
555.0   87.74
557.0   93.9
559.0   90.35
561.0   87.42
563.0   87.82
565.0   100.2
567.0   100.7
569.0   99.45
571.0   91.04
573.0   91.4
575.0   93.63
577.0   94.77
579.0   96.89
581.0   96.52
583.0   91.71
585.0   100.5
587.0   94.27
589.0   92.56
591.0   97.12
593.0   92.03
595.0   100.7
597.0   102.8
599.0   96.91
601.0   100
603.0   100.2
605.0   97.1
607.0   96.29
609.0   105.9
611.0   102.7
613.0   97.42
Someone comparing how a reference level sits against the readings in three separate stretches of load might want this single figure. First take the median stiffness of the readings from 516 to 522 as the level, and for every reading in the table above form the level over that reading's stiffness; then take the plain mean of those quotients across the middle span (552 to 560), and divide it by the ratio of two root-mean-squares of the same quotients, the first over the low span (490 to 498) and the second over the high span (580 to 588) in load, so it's 0.99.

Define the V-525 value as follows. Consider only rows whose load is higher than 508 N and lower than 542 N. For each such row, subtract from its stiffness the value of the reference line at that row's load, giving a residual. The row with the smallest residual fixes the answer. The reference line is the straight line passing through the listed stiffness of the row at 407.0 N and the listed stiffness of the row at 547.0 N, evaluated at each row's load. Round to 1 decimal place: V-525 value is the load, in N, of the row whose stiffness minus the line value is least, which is 521.0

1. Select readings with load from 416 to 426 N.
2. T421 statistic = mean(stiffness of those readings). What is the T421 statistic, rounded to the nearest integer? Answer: 84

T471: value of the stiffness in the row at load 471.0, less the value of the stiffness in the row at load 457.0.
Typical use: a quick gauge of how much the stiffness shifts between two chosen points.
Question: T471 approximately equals -2.0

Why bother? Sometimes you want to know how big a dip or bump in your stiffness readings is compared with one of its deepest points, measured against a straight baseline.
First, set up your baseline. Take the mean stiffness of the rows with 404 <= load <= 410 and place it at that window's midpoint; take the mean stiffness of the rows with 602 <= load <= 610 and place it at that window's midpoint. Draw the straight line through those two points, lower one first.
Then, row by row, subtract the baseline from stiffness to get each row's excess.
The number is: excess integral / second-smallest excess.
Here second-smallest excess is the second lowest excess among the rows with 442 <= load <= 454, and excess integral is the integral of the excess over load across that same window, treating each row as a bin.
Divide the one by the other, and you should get 5.0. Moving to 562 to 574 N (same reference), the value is 3.5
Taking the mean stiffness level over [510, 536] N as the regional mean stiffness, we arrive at 94.0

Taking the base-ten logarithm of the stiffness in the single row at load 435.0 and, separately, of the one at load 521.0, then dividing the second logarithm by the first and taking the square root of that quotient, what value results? 1.010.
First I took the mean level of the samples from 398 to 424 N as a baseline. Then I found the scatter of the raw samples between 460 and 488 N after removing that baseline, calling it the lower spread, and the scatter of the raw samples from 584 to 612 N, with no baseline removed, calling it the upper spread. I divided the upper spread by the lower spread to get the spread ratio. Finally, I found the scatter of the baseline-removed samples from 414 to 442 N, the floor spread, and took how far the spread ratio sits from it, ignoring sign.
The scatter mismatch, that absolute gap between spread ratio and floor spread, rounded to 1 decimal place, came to 0.5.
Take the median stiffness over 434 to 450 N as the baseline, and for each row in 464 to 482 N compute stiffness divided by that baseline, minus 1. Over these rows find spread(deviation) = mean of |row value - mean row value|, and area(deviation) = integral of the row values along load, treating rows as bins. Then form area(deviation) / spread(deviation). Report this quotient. 71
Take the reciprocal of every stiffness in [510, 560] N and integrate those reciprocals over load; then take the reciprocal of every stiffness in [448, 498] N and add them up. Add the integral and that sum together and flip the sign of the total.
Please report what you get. -0.813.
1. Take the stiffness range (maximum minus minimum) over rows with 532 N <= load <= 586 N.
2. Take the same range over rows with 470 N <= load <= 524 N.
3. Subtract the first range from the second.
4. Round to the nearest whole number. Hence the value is -10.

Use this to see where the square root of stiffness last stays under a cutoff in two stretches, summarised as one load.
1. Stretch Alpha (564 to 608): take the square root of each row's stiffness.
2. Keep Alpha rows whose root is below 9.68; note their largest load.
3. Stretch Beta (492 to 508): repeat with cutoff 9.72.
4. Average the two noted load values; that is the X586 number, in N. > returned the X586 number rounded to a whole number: 549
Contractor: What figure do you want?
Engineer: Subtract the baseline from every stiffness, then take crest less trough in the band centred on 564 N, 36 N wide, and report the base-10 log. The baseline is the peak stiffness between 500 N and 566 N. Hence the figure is 1.16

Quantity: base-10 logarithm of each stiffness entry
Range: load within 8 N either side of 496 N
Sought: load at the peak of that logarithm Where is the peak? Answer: 491.0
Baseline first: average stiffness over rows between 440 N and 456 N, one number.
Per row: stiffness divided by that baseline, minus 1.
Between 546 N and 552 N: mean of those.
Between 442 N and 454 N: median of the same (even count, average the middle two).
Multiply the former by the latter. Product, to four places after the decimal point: -0.0008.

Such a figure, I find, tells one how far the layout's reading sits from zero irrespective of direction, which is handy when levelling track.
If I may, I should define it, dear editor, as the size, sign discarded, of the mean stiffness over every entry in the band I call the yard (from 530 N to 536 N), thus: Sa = 95.6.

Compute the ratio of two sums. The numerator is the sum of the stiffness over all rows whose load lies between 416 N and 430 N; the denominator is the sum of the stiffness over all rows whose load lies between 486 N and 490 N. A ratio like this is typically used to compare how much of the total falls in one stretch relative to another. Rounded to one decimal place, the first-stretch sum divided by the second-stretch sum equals 3.3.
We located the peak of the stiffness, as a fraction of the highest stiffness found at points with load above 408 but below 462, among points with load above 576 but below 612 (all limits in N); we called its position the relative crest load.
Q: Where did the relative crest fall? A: 609.0 N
